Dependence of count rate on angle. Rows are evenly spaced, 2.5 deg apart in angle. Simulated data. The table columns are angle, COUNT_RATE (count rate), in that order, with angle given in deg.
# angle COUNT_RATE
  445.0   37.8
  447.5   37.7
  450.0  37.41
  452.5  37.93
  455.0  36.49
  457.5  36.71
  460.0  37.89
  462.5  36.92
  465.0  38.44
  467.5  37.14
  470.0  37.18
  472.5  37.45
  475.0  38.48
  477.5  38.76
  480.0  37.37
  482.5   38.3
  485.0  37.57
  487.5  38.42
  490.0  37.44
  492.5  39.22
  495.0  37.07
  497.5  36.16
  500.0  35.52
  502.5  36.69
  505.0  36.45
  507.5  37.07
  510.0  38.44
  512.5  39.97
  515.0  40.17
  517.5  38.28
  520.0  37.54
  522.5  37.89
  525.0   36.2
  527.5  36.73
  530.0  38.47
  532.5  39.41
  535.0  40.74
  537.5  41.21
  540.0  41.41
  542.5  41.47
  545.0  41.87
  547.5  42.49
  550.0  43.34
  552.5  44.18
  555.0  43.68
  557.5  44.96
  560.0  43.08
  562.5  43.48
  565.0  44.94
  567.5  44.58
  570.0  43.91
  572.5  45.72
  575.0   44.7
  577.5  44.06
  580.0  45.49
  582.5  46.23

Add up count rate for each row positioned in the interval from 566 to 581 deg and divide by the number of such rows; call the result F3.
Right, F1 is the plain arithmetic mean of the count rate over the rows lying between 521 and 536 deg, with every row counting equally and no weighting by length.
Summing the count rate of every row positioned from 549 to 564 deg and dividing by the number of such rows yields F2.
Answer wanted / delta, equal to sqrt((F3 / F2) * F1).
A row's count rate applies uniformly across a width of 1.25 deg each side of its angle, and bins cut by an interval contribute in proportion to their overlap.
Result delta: 6.25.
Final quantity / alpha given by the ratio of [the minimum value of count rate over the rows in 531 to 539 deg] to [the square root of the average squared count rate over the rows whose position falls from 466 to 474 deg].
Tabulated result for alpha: 1.06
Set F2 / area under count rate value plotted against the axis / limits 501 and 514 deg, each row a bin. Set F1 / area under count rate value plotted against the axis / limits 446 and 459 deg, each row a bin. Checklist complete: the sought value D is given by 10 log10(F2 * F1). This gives 53.8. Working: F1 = 485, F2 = 490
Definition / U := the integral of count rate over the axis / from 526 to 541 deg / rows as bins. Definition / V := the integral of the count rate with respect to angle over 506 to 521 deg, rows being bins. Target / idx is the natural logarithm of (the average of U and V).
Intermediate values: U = 594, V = 578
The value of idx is 6.37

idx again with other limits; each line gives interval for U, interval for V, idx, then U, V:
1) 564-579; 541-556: 6.49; 670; 642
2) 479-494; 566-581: 6.43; 571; 671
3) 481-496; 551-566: 6.42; 570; 660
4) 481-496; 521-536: 6.35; 570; 573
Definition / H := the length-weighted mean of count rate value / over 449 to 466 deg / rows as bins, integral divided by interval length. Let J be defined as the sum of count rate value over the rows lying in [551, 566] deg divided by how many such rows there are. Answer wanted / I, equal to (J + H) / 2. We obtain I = 40.7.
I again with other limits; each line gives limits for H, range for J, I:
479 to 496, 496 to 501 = 36.9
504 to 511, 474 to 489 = 37.7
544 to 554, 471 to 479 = 40.6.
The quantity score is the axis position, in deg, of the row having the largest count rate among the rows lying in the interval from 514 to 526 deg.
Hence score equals 515.0 deg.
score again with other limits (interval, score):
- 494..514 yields 512.5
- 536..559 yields 557.5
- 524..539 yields 537.5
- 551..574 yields 572.5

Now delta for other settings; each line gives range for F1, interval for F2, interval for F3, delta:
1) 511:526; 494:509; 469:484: 6.31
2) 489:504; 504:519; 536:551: 6.36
